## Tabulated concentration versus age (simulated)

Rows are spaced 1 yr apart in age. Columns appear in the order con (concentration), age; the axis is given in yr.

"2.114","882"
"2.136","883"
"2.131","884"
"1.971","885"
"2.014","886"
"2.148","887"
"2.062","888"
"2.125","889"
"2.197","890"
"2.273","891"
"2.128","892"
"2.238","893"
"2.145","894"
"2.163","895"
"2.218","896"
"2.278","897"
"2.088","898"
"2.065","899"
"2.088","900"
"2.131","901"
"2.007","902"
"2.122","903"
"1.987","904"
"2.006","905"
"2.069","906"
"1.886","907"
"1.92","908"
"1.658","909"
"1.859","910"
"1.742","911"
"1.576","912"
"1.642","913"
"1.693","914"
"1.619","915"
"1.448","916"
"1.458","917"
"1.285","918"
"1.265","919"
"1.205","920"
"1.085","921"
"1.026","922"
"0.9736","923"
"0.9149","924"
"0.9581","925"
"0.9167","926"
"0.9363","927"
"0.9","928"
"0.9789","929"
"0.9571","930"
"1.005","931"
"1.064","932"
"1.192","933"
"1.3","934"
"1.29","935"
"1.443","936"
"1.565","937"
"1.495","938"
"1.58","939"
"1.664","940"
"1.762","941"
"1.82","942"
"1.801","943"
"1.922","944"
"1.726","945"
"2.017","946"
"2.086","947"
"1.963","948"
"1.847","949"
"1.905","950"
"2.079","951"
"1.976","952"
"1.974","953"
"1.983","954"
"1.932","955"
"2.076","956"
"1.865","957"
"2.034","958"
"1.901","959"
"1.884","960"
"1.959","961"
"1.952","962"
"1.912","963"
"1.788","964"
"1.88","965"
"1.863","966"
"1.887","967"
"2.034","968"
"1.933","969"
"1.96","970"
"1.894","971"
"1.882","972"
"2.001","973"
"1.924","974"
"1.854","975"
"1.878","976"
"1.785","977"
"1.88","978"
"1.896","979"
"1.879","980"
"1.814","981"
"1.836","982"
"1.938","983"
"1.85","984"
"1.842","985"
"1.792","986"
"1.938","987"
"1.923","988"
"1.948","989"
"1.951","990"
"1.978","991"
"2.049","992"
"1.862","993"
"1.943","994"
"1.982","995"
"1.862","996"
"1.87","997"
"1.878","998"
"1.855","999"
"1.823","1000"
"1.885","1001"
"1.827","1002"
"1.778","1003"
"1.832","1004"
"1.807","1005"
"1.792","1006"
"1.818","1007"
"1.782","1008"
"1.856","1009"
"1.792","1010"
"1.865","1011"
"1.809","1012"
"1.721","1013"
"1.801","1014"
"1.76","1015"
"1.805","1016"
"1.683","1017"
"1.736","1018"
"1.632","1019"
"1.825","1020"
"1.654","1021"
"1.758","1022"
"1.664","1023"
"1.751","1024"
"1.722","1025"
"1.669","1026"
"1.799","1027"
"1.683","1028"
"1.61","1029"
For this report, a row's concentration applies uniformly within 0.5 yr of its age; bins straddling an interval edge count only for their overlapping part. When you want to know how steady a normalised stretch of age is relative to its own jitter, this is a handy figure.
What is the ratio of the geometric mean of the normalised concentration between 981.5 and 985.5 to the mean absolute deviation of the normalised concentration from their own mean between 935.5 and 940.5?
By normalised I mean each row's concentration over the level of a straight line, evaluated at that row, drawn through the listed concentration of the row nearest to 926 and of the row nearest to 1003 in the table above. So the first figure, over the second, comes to 25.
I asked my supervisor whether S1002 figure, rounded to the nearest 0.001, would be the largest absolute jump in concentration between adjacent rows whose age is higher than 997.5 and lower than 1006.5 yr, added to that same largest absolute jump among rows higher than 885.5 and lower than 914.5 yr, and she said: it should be 0.324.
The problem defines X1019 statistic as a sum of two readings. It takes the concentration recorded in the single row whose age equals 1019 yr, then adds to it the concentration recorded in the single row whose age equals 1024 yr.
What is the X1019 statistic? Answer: 3.38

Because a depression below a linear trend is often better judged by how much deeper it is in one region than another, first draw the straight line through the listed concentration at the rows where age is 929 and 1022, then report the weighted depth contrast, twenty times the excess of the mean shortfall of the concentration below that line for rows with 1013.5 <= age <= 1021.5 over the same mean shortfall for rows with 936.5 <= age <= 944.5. 12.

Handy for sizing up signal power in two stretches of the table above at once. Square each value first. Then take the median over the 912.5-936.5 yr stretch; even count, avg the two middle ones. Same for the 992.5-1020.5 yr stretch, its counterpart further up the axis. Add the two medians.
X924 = 4.6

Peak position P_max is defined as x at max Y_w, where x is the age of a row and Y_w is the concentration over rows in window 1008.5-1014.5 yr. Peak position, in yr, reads 1011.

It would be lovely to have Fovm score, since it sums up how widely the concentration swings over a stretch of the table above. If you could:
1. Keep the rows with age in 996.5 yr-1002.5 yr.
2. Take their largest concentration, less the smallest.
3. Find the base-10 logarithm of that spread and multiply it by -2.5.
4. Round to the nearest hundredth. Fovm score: 3.02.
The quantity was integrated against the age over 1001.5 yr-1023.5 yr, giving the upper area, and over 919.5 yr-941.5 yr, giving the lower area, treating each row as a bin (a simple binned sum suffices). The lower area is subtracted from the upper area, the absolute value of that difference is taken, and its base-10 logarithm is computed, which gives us 1.1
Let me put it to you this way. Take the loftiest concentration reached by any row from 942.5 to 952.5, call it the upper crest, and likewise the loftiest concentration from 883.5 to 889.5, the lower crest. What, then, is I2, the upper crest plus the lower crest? 4.23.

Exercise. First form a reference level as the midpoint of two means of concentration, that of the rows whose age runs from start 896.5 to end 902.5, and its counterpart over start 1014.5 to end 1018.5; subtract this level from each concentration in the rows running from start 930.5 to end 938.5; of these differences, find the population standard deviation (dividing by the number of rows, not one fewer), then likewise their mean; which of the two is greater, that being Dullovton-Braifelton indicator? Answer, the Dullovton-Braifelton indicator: 0.19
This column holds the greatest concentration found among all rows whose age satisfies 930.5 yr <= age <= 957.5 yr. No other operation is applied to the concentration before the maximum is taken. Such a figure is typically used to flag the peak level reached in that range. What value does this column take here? 2.086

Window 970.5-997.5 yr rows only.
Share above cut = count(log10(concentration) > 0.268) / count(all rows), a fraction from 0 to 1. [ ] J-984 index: 0.78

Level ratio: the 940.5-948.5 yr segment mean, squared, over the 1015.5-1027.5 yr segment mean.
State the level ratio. 2.1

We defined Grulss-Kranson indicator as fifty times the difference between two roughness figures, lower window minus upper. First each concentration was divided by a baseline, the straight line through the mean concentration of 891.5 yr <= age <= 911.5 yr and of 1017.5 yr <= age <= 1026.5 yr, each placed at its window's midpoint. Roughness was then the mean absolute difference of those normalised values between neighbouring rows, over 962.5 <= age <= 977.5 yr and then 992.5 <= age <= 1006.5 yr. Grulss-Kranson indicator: 0.7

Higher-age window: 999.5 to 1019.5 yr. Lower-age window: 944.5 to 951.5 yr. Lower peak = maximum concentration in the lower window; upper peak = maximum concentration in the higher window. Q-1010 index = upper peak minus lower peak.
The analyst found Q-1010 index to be -0.20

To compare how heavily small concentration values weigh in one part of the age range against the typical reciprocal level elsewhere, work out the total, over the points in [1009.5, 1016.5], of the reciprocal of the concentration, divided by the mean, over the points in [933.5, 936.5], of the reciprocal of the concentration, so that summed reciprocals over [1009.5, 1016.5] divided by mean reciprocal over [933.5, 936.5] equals 5.2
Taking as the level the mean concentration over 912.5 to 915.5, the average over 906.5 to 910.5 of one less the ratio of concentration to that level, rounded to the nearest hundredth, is -0.11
